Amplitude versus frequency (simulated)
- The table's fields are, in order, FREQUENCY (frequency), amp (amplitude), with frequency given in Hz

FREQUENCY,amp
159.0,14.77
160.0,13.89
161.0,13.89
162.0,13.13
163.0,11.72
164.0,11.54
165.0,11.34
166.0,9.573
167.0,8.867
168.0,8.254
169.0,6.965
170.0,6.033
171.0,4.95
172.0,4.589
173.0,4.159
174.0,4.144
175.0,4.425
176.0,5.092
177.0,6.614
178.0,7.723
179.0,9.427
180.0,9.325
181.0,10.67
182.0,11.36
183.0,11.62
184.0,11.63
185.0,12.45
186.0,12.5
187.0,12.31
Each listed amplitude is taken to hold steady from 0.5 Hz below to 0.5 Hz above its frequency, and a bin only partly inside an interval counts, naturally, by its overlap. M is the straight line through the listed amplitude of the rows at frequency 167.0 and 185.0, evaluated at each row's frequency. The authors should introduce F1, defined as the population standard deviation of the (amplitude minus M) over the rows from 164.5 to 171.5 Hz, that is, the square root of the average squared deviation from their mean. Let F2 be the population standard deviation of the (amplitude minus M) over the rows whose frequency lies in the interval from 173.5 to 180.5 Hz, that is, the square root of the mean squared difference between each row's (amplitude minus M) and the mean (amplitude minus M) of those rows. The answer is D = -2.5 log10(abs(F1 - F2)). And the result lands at 0.3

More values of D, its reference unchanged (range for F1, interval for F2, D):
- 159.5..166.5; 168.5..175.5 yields 0.8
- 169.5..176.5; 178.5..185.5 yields 2.0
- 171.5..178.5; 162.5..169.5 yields -0.1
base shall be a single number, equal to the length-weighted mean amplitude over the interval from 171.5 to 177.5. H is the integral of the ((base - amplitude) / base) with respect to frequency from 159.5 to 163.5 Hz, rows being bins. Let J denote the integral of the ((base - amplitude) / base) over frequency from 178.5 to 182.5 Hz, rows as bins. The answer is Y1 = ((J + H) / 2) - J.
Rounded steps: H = -7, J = -4.4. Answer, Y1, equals -1.2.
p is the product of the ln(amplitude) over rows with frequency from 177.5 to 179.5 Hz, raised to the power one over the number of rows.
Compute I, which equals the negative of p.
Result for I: -2.14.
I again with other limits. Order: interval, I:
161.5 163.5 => -2.52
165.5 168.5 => -2.18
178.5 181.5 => -2.28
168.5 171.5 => -1.77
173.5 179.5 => -1.76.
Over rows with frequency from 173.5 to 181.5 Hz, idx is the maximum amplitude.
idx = 10.67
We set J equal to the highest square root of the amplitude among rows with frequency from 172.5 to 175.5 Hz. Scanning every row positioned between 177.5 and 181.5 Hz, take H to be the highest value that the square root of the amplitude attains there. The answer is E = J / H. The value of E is 0.64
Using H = 3.27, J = 2.1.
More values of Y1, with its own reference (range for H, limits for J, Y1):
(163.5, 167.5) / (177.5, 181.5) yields -0.4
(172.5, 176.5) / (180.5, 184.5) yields 2.8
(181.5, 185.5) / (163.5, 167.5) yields -0.6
